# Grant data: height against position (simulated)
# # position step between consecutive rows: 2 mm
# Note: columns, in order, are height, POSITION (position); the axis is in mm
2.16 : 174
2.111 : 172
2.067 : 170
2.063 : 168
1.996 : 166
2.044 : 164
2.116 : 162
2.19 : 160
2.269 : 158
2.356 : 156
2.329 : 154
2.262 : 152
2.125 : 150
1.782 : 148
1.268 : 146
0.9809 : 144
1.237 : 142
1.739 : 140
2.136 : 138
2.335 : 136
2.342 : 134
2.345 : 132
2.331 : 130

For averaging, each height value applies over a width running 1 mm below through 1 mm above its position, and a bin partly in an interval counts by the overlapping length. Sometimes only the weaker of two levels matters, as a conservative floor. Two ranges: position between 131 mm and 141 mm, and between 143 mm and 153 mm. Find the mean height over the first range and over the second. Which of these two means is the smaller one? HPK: 1.7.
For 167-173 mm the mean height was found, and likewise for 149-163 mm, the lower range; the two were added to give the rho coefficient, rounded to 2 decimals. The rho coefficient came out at 4.32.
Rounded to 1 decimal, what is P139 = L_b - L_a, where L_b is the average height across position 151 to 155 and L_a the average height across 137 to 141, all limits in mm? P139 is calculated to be 0.4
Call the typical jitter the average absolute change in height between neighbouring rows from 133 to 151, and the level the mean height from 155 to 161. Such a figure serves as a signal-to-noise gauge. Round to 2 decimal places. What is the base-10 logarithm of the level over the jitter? 0.86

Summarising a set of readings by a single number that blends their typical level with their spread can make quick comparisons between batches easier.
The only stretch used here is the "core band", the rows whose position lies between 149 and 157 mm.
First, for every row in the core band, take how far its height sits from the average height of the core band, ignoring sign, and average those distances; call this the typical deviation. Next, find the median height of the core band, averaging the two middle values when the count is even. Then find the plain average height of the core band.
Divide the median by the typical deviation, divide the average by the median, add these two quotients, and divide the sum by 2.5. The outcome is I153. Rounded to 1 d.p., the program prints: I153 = 12.7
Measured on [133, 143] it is 2.6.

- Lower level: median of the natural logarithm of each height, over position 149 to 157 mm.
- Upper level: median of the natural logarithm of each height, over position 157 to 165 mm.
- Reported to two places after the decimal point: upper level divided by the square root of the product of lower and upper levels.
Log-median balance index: 0.96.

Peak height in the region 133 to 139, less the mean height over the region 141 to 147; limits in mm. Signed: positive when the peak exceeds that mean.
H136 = 1.2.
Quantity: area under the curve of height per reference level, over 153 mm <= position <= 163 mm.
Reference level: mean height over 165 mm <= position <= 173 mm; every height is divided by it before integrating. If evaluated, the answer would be 10.9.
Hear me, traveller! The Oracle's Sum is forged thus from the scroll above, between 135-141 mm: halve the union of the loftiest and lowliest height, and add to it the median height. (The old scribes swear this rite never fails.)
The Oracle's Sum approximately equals 4.17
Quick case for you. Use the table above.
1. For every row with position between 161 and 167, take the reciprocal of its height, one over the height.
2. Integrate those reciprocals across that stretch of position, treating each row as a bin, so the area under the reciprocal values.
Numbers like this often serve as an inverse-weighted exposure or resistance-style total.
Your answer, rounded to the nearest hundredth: 2.93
